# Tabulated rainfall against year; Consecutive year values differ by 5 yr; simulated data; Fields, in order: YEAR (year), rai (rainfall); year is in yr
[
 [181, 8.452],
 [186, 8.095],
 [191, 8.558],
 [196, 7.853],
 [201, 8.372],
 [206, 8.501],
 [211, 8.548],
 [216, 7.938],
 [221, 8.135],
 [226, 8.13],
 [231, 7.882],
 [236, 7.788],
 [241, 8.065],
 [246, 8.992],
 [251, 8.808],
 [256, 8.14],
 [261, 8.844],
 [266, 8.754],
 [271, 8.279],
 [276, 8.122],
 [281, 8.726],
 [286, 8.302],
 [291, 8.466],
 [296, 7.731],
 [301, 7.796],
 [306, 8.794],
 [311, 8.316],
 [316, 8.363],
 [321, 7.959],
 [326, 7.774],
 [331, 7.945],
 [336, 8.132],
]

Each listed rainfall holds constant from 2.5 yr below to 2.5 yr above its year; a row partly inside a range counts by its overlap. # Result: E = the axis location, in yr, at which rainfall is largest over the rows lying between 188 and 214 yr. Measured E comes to 191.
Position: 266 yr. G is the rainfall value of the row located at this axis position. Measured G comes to 8.754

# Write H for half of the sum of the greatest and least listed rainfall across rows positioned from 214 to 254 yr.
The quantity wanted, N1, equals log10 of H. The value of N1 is 0.924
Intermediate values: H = 8.39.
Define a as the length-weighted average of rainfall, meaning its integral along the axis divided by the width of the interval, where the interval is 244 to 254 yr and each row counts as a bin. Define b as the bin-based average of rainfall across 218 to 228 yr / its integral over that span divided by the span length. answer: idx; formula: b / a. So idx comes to 0.92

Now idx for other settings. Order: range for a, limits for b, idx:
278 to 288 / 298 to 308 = 0.97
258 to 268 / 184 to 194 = 0.95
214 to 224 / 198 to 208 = 1.04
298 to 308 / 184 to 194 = 1.01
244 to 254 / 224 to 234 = 0.90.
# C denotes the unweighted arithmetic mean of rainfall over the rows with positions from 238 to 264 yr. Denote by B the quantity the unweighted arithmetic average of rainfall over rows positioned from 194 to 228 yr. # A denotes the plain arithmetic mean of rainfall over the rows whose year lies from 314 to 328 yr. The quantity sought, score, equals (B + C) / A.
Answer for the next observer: 2.09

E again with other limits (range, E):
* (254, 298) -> 261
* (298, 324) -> 306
